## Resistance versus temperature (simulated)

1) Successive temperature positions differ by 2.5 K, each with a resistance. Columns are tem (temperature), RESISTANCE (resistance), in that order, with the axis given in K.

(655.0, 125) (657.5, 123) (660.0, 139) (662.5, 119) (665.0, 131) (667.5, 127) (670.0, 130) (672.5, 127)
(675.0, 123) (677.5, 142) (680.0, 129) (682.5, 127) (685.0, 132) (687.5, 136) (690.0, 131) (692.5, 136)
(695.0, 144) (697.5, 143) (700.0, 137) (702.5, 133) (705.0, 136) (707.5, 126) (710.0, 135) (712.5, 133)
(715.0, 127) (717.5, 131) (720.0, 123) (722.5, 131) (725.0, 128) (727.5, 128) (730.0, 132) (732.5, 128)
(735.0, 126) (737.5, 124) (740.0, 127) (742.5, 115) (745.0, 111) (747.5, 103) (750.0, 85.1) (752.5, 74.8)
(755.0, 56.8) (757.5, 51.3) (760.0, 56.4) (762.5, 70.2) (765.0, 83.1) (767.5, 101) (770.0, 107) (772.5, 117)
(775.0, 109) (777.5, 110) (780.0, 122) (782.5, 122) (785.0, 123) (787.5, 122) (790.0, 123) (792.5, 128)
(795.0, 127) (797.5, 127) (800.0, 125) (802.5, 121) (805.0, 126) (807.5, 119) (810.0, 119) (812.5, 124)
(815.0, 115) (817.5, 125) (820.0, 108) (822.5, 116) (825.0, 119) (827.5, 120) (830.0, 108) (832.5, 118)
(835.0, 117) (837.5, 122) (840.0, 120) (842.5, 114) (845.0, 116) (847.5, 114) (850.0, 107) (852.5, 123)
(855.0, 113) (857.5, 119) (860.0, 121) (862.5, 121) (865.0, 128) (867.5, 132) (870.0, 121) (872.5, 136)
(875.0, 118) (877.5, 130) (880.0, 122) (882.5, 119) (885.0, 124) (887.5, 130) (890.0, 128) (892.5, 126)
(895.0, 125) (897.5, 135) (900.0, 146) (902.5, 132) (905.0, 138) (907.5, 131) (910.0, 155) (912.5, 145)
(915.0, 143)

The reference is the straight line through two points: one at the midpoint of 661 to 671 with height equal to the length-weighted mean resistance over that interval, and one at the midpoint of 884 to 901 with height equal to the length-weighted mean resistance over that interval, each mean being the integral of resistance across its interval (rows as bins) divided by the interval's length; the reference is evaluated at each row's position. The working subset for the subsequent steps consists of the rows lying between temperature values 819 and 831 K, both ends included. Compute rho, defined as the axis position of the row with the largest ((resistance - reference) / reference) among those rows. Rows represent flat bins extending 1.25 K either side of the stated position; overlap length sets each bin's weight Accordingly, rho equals 827.5 K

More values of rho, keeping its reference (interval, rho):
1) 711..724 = 712.5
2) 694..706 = 695.0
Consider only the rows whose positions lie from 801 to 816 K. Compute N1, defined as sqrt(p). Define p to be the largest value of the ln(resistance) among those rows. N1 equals 2.20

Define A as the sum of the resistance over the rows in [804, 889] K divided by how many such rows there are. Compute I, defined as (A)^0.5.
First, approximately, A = 120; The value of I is 11.0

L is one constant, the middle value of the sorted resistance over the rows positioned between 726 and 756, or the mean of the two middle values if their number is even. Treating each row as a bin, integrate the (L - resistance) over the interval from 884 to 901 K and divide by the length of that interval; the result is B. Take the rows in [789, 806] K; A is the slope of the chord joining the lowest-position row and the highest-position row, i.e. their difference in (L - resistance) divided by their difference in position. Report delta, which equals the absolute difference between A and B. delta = 10.7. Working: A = -0.2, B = -11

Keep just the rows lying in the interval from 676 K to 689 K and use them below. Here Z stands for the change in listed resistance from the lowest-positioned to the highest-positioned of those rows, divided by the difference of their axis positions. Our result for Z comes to -0.6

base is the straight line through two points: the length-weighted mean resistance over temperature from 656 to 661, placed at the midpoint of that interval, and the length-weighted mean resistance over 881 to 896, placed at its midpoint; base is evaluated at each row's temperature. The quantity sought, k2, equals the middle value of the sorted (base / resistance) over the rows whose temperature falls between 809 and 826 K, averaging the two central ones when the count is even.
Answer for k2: 1.07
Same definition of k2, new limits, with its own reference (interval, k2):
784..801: 1.02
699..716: 0.97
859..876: 1.04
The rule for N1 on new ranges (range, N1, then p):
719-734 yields 2.21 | 4.88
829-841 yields 2.19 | 4.80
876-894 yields 2.21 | 4.87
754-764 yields 2.06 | 4.25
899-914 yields 2.25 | 5.04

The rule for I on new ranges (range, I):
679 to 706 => 11.6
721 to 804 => 10.5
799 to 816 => 11.0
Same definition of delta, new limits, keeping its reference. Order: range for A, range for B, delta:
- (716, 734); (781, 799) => 5.2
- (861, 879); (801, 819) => 1.1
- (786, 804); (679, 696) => 14.1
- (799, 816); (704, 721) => 11.3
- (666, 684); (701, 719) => 12.0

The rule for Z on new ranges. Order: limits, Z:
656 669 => 0.4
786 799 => 0.5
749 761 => -2.9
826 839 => 0.2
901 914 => 1.3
